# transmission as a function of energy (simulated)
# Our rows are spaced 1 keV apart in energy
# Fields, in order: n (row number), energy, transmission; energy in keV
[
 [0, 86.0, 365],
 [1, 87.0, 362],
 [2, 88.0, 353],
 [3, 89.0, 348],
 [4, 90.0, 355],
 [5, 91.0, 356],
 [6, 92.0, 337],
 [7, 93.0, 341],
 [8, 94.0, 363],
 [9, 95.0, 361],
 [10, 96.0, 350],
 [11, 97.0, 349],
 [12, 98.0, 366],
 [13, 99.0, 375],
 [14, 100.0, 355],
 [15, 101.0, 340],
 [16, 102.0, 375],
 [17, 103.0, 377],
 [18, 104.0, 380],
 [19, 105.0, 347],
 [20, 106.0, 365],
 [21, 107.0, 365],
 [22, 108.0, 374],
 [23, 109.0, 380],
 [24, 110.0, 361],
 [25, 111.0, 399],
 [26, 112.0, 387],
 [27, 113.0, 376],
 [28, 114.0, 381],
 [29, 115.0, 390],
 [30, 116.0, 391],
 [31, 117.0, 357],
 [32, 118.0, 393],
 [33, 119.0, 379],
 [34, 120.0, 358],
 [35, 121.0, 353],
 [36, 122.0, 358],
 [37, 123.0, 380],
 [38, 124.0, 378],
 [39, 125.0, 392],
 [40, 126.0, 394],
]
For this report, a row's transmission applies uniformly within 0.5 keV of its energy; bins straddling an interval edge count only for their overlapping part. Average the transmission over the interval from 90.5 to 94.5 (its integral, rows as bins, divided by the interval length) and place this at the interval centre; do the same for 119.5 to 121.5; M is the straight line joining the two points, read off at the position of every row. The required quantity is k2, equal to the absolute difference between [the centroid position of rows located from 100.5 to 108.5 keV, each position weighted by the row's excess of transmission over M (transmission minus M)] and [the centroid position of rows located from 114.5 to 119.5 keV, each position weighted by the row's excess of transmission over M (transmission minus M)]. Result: 11.9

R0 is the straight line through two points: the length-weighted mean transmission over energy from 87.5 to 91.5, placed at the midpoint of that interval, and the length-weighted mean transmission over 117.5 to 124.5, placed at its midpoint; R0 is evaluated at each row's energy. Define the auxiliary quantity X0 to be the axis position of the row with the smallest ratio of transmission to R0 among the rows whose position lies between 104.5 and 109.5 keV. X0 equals 105.0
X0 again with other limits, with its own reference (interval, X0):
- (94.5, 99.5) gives 97.0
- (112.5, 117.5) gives 117.0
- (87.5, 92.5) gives 92.0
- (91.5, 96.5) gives 92.0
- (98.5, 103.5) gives 101.0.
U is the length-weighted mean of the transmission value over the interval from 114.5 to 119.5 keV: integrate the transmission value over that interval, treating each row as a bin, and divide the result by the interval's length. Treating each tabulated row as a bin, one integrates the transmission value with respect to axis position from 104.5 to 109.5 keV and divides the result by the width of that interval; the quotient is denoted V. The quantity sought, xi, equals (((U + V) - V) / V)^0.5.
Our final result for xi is 1.02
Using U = 382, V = 366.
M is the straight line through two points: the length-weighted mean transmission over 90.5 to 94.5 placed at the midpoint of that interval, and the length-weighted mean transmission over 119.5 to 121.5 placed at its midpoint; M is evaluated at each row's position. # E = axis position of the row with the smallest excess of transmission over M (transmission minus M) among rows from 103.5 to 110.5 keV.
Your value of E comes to 105.0 keV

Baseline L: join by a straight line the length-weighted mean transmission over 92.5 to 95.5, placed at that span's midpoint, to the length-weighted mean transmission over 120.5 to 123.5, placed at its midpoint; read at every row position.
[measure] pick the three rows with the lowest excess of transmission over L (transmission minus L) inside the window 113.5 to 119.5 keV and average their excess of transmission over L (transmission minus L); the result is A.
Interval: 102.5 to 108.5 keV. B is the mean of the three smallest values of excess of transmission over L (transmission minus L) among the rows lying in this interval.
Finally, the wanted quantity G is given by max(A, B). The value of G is 10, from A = 10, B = 0.3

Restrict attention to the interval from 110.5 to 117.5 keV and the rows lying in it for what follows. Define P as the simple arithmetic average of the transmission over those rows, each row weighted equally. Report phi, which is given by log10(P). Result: 2.58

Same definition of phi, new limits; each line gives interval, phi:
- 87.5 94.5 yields 2.54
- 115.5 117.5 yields 2.57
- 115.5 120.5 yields 2.57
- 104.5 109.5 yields 2.56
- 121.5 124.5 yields 2.57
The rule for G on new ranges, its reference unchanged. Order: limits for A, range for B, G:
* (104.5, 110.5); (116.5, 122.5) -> -1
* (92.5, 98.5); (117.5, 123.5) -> -7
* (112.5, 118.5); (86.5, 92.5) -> 10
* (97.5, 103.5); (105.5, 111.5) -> 4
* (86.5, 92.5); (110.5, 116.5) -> 20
